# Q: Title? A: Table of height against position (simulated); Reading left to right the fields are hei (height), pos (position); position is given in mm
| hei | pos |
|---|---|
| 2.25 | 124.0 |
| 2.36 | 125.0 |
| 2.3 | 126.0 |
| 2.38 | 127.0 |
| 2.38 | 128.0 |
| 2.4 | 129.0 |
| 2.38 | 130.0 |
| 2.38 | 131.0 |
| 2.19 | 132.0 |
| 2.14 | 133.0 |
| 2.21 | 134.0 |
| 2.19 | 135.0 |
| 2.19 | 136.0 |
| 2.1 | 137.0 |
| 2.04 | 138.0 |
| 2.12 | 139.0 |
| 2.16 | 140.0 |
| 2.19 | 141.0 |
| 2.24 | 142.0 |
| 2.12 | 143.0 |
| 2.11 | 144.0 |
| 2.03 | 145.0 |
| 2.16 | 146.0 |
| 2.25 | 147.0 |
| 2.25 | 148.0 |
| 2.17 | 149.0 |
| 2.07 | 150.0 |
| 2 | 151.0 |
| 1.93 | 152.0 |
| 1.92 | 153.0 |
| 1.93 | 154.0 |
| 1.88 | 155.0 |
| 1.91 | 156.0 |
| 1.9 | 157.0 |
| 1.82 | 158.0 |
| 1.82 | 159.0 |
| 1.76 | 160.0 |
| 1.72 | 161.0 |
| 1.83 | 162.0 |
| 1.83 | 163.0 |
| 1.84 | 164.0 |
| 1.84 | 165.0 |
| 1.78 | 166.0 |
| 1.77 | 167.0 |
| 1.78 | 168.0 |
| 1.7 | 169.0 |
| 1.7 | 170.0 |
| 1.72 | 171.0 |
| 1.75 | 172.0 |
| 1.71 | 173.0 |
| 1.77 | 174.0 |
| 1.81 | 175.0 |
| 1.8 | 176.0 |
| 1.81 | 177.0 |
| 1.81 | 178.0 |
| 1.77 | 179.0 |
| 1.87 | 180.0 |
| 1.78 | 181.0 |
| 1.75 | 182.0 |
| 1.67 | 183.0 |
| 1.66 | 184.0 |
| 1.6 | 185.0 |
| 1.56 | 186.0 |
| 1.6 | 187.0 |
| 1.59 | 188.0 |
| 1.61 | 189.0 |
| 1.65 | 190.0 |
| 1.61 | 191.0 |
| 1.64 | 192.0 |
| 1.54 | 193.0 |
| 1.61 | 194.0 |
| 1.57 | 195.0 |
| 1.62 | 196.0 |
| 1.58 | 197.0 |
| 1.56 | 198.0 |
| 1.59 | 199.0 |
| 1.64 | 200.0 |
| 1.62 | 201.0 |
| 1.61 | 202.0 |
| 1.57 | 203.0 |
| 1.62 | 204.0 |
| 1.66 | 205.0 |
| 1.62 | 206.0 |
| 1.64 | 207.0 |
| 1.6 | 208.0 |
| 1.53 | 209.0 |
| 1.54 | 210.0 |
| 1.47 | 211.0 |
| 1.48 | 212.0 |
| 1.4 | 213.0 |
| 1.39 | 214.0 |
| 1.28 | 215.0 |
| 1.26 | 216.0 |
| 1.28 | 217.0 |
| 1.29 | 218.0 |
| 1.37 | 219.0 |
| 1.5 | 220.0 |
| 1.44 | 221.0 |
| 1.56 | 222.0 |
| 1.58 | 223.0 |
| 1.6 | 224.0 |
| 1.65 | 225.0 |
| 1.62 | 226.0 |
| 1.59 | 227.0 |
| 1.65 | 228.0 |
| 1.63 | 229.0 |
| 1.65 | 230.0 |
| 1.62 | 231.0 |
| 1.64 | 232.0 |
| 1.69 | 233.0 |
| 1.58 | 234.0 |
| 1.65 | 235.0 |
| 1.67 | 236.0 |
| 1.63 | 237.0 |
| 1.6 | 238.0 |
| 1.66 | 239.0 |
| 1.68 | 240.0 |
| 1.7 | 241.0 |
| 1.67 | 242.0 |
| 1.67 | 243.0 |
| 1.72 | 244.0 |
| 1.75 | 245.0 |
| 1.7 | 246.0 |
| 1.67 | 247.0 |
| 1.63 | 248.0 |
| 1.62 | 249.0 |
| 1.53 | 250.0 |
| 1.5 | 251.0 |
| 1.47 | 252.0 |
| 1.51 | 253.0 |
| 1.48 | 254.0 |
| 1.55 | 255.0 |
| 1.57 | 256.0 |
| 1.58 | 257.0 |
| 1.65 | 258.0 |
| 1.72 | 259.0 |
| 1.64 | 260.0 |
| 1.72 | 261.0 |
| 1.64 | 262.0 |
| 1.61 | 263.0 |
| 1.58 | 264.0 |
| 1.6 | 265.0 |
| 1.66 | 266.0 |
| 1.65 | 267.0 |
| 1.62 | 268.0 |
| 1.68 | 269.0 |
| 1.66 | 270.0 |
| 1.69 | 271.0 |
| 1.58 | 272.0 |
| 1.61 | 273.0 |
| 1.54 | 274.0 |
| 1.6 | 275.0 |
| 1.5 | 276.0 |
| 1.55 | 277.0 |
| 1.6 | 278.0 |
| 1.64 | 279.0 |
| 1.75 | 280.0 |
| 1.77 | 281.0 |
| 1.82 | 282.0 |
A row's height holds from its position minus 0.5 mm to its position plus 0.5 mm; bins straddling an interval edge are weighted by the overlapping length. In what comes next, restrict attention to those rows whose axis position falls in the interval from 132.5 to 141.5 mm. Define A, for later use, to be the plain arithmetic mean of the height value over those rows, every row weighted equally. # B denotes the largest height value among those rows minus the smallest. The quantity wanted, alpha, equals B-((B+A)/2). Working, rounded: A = 2.15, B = 0.17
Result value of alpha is -0.99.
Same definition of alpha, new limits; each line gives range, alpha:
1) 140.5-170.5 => -0.70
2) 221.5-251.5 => -0.69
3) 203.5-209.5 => -0.74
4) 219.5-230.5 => -0.69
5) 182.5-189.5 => -0.75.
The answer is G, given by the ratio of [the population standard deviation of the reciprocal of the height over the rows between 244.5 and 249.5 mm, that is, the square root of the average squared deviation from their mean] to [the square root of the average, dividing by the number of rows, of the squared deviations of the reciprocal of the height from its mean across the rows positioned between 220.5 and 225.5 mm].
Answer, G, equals 1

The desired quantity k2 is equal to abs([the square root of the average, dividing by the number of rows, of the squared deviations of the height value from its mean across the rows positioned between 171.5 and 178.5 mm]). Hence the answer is 0.036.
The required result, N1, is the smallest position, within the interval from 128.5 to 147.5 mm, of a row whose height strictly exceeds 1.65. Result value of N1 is 129.0 mm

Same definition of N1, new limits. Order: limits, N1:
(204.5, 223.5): 205.0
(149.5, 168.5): 150.0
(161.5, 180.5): 162.0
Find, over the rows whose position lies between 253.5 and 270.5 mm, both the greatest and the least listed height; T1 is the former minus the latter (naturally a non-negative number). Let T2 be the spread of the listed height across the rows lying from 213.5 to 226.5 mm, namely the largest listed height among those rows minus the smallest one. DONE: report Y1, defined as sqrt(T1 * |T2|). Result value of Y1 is 0.306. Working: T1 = 0.24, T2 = 0.39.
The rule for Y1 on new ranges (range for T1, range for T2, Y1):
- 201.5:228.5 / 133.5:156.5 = 0.385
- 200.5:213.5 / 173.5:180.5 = 0.161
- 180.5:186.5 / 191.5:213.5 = 0.239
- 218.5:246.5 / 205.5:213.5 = 0.302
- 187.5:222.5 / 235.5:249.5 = 0.245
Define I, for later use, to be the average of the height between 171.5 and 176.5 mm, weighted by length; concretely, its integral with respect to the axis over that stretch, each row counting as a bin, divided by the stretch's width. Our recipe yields 1.77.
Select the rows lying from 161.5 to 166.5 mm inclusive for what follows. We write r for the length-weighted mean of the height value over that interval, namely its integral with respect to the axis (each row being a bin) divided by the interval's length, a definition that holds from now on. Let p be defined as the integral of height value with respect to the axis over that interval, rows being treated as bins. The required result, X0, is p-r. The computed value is 7.3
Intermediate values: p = 9.1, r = 1.82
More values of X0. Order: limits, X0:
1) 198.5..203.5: 6.4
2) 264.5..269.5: 6.6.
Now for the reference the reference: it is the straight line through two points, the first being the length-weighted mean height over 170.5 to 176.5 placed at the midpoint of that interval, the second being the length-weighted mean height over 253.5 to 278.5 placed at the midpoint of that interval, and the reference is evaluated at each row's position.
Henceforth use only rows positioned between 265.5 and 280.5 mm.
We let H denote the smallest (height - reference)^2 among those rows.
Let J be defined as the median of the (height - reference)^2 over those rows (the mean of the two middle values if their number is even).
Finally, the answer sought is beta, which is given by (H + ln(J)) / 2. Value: -3.0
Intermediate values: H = 0.0000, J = 0.002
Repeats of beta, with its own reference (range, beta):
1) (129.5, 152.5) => -1.0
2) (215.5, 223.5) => -1.3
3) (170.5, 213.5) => -2.3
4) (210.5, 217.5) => -1.2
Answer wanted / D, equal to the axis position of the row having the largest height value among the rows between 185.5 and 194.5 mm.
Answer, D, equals 190.0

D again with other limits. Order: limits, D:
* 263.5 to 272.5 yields 271.0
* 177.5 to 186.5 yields 180.0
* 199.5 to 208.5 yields 205.0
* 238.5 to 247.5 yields 245.0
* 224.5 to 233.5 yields 233.0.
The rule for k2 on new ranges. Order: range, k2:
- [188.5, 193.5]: 0.038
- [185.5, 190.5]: 0.029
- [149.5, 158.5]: 0.067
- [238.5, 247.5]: 0.028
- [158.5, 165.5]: 0.043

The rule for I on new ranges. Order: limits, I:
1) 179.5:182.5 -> 1.80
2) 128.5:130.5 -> 2.39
